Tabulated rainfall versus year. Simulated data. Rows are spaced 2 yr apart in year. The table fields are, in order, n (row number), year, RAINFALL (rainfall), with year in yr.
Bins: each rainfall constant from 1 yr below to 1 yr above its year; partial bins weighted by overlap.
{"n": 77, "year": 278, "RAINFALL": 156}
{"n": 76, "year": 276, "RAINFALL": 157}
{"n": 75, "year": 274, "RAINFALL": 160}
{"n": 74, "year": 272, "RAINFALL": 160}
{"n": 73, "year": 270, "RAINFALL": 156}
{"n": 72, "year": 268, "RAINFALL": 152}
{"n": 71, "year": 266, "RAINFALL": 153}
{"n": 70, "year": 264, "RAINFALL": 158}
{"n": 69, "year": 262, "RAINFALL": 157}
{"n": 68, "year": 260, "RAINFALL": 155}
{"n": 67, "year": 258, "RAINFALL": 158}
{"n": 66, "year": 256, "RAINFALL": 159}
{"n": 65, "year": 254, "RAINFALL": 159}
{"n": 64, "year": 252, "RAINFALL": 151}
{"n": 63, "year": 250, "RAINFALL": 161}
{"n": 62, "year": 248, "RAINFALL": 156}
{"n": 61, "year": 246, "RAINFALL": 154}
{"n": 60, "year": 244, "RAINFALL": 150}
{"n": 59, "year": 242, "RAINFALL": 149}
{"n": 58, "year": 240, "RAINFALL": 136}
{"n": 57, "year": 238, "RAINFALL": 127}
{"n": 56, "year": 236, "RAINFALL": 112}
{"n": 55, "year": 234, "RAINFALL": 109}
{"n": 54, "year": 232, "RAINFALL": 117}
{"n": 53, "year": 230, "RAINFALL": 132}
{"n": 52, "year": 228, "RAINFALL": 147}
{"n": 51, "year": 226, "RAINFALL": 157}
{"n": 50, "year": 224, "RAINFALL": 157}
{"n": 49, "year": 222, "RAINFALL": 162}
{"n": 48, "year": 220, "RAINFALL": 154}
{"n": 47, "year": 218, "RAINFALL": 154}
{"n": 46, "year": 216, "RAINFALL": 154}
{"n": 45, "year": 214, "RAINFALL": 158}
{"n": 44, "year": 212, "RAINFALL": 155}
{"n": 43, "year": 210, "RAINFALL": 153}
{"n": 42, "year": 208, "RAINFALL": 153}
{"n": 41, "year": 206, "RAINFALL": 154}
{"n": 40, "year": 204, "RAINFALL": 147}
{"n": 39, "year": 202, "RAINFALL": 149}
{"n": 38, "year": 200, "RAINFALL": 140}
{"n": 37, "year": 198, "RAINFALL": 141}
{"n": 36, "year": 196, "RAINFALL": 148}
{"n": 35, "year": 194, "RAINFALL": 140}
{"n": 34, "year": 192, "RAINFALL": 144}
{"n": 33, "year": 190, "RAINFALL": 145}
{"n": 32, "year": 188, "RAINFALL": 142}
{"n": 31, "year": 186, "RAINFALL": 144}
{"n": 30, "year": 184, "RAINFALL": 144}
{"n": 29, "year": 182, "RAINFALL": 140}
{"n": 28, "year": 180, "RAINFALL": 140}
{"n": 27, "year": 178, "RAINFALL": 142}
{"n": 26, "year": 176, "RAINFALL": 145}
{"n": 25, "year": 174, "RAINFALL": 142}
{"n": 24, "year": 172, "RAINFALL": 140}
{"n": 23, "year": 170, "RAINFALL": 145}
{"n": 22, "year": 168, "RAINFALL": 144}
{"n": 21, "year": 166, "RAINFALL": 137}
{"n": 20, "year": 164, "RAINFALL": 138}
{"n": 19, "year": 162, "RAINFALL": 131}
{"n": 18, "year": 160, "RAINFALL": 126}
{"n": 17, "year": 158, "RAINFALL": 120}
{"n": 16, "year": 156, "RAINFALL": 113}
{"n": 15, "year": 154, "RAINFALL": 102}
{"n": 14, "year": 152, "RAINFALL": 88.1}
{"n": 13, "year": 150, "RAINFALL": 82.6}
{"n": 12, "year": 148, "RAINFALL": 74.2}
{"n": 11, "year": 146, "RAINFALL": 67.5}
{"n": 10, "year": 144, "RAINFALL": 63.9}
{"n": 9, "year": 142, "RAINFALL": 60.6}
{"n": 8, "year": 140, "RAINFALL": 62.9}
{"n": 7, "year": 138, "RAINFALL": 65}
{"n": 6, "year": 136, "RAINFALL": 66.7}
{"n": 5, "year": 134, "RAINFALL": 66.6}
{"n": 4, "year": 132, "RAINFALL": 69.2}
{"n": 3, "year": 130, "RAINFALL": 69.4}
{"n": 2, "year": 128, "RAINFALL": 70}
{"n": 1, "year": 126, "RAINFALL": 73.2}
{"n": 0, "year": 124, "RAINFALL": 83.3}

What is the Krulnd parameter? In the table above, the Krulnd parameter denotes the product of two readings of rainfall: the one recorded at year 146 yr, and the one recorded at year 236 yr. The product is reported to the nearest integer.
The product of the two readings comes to 7560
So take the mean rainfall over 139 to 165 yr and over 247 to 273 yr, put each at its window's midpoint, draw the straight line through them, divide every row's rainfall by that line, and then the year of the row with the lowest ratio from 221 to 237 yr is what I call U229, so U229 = 234 yr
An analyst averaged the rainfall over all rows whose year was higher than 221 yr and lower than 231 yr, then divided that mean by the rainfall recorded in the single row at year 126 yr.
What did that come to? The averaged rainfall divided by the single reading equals 2.1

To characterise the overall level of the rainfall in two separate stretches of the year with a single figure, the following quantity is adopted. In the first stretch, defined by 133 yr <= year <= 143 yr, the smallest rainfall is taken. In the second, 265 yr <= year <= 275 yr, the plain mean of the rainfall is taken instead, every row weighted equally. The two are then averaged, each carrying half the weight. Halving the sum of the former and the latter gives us 108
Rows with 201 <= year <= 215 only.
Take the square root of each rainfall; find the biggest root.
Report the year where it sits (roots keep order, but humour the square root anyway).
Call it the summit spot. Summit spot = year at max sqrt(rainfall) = 214 yr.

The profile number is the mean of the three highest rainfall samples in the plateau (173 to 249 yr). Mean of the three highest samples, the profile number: 159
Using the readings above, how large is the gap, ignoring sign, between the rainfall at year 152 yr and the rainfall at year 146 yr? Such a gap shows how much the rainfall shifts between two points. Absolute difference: 21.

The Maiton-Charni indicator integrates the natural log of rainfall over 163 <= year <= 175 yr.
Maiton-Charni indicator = 59.4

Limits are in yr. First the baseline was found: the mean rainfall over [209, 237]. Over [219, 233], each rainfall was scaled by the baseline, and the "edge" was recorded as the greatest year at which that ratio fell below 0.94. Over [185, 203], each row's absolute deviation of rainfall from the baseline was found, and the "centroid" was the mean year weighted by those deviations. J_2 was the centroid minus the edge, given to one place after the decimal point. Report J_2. -35.4 yr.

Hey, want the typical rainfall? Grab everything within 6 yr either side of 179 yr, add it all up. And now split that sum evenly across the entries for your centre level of 142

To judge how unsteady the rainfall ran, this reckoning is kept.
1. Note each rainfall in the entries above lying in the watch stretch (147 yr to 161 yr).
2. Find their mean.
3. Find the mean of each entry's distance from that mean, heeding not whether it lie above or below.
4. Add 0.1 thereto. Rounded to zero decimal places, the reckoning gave 17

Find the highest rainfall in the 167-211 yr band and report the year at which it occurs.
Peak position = 206 yr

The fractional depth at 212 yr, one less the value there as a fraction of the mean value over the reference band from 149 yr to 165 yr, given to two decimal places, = -0.38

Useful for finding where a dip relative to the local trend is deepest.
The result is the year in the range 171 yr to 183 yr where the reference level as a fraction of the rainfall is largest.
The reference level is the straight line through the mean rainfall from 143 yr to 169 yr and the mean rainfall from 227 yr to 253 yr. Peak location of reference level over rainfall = 182 yr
